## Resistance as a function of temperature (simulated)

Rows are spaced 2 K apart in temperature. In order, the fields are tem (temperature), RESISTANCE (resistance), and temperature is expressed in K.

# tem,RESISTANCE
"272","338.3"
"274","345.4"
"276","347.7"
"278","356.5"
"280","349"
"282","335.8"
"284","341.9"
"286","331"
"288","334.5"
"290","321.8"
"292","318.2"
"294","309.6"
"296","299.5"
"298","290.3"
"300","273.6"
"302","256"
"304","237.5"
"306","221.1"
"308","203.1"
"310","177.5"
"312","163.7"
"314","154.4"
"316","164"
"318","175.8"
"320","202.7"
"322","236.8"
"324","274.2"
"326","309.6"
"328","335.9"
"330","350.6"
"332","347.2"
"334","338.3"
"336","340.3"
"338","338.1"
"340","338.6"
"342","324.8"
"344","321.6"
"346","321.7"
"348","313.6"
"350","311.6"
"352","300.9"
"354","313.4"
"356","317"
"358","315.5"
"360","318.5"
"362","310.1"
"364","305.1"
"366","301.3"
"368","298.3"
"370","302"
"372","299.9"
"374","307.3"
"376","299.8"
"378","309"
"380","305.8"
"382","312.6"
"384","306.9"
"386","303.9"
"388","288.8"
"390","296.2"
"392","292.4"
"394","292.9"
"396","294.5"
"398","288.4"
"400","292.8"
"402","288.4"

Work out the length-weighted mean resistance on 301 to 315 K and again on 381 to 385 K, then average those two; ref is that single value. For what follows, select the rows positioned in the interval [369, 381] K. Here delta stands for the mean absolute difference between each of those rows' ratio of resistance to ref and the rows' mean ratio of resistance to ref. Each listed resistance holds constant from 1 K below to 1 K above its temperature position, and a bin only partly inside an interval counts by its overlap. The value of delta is 0.013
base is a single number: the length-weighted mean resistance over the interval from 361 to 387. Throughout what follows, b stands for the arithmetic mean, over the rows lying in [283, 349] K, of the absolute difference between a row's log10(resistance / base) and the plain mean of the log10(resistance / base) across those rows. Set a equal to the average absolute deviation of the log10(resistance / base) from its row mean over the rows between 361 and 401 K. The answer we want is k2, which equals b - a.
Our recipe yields 0.09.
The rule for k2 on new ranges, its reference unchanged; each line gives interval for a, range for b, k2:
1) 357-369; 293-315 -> 0.08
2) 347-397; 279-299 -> 0.01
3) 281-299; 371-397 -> -0.01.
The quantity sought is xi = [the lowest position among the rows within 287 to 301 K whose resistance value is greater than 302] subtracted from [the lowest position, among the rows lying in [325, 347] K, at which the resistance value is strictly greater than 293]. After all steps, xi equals 38 K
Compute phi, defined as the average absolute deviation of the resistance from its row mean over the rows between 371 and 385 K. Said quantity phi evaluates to 3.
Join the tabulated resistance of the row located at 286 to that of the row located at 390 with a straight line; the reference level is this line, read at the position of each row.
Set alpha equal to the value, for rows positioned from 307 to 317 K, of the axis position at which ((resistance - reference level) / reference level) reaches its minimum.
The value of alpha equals 314 K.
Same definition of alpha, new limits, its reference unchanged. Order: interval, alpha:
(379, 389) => 388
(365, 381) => 368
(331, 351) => 350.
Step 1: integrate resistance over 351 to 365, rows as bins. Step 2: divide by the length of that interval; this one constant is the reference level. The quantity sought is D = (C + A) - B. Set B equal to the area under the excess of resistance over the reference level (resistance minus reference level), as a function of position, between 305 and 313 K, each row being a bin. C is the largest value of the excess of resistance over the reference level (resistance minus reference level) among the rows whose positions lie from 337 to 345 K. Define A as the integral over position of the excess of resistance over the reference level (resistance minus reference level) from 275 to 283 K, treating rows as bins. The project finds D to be 1274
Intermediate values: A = 286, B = -961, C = 27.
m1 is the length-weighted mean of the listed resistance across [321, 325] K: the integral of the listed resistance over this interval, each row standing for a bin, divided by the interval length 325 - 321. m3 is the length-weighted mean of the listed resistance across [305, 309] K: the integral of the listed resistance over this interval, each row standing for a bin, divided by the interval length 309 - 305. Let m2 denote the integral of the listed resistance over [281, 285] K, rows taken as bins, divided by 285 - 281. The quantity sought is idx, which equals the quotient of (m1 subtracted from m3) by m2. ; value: -0.13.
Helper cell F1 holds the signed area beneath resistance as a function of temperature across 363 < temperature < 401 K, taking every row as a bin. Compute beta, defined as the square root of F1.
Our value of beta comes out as 107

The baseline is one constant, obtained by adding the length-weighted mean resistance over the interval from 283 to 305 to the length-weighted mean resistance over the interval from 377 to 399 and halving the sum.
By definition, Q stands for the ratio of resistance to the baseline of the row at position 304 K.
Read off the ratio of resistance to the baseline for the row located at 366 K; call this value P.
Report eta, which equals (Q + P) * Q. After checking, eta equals 1.42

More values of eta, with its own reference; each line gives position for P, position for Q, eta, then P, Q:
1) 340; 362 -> 2.23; 1.128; 1.03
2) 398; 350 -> 2.07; 0.961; 1.04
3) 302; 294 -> 1.94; 0.853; 1.03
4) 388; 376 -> 1.96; 0.962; 1.00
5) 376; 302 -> 1.58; 0.999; 0.85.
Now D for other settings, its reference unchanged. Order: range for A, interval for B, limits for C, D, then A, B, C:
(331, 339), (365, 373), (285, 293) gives 348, 236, -89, 23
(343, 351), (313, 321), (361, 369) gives 1142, 45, -1098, -1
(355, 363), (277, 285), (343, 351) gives -234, 30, 274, 10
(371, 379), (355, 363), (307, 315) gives -199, -60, 30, -108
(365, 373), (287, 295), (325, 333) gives -126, -89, 76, 39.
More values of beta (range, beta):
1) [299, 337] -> 98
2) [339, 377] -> 109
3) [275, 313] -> 105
